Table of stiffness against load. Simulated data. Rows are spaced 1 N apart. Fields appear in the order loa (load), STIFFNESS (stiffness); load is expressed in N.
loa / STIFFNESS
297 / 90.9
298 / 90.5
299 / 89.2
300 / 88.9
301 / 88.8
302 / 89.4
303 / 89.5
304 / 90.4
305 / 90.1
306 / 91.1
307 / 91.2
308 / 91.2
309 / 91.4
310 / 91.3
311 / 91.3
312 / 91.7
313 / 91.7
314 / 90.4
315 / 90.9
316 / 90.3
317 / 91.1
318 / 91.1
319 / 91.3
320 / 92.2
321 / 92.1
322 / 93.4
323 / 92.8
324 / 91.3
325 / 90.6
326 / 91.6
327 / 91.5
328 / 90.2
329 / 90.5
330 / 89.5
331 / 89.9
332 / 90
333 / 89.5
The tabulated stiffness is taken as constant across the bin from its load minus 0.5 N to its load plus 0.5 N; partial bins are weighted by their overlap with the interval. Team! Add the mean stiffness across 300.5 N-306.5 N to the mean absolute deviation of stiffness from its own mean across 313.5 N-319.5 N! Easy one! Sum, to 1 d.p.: 90.2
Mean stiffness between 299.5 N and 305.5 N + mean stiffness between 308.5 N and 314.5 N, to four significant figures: 180.8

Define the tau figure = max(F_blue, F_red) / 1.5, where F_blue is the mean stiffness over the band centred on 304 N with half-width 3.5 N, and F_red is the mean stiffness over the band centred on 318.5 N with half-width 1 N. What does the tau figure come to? 60.8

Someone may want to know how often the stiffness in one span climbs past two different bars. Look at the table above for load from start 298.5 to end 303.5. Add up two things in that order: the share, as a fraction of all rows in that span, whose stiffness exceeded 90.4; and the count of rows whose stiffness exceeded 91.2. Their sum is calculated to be 0.0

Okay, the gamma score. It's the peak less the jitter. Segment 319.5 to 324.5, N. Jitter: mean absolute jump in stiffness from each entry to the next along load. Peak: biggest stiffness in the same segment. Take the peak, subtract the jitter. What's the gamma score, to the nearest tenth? 92.5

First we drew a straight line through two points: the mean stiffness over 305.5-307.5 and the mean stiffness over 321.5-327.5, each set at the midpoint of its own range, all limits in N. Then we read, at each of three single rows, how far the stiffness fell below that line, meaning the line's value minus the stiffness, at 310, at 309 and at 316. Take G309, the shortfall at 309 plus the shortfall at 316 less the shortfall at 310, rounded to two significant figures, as 1.1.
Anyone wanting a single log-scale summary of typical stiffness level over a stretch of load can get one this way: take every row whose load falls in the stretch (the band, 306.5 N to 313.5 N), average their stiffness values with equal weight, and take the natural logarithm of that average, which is 4.52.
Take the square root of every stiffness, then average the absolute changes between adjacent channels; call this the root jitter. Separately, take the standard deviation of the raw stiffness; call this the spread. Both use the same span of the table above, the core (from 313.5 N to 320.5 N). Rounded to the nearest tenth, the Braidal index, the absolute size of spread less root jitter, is 0.6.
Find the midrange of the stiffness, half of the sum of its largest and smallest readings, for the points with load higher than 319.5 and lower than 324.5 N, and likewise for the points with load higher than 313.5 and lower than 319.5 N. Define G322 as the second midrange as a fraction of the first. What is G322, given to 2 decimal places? 0.98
